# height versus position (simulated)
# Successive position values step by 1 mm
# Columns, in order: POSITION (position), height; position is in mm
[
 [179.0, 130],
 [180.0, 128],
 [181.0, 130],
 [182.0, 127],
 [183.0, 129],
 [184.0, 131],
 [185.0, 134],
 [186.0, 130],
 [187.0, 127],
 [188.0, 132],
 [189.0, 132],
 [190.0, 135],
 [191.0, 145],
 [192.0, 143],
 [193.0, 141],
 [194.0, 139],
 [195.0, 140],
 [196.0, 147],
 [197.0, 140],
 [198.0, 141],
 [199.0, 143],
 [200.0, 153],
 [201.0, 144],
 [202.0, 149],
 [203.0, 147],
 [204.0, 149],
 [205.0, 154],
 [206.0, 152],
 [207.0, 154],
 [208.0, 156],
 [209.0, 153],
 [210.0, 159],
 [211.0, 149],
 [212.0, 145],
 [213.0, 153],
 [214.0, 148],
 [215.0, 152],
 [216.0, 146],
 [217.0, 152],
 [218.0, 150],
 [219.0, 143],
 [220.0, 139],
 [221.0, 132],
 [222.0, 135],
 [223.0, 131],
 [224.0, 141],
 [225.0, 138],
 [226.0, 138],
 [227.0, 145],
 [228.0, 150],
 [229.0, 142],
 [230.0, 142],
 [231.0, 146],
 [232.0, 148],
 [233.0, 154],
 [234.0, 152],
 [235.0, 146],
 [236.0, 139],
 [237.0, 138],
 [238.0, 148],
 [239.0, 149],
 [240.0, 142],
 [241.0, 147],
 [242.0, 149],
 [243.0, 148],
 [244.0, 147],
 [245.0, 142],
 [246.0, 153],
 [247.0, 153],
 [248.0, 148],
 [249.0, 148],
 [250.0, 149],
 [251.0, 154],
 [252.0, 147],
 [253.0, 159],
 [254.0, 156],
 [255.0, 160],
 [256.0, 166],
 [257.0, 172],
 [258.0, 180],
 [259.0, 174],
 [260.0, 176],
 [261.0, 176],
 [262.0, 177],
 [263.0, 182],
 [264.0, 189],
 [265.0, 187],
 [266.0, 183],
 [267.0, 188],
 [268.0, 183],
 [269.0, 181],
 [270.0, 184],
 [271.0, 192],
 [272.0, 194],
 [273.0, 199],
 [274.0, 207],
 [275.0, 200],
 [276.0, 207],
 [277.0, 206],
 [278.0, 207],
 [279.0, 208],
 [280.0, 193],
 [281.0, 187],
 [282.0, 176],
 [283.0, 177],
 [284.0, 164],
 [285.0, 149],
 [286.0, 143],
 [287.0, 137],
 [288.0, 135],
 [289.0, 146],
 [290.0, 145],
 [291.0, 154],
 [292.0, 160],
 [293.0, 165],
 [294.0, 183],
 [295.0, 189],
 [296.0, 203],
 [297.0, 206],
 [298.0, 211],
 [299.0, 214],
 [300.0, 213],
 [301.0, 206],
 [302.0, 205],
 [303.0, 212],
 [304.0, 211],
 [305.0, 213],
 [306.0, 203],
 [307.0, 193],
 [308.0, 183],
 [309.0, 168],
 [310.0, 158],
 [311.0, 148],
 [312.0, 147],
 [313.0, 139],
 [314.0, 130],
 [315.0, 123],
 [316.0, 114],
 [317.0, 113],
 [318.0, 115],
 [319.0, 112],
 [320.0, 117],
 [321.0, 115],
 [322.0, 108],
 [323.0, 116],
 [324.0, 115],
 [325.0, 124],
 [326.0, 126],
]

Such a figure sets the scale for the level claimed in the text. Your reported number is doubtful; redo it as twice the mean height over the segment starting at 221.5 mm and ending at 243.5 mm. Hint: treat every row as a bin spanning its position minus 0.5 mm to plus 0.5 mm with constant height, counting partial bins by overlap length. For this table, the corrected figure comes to 288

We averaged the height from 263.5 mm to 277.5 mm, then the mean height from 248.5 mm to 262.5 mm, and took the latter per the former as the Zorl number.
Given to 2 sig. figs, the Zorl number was 0.85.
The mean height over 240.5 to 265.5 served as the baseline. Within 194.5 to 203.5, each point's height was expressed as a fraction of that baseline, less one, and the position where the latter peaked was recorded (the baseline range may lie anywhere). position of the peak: 200.0 mm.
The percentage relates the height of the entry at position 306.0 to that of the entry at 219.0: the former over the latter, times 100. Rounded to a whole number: 142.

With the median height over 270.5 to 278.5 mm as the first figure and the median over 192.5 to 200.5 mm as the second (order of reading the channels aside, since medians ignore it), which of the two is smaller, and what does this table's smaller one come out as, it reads 141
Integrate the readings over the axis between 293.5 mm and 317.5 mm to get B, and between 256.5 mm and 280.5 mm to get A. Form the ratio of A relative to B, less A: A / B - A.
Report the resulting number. -4544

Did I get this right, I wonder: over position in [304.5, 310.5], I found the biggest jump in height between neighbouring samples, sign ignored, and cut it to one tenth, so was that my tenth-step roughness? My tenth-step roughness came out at 1.50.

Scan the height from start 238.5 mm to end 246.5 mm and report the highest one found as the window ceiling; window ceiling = 153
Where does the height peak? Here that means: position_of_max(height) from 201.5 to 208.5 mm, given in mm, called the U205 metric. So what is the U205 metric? 208.0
